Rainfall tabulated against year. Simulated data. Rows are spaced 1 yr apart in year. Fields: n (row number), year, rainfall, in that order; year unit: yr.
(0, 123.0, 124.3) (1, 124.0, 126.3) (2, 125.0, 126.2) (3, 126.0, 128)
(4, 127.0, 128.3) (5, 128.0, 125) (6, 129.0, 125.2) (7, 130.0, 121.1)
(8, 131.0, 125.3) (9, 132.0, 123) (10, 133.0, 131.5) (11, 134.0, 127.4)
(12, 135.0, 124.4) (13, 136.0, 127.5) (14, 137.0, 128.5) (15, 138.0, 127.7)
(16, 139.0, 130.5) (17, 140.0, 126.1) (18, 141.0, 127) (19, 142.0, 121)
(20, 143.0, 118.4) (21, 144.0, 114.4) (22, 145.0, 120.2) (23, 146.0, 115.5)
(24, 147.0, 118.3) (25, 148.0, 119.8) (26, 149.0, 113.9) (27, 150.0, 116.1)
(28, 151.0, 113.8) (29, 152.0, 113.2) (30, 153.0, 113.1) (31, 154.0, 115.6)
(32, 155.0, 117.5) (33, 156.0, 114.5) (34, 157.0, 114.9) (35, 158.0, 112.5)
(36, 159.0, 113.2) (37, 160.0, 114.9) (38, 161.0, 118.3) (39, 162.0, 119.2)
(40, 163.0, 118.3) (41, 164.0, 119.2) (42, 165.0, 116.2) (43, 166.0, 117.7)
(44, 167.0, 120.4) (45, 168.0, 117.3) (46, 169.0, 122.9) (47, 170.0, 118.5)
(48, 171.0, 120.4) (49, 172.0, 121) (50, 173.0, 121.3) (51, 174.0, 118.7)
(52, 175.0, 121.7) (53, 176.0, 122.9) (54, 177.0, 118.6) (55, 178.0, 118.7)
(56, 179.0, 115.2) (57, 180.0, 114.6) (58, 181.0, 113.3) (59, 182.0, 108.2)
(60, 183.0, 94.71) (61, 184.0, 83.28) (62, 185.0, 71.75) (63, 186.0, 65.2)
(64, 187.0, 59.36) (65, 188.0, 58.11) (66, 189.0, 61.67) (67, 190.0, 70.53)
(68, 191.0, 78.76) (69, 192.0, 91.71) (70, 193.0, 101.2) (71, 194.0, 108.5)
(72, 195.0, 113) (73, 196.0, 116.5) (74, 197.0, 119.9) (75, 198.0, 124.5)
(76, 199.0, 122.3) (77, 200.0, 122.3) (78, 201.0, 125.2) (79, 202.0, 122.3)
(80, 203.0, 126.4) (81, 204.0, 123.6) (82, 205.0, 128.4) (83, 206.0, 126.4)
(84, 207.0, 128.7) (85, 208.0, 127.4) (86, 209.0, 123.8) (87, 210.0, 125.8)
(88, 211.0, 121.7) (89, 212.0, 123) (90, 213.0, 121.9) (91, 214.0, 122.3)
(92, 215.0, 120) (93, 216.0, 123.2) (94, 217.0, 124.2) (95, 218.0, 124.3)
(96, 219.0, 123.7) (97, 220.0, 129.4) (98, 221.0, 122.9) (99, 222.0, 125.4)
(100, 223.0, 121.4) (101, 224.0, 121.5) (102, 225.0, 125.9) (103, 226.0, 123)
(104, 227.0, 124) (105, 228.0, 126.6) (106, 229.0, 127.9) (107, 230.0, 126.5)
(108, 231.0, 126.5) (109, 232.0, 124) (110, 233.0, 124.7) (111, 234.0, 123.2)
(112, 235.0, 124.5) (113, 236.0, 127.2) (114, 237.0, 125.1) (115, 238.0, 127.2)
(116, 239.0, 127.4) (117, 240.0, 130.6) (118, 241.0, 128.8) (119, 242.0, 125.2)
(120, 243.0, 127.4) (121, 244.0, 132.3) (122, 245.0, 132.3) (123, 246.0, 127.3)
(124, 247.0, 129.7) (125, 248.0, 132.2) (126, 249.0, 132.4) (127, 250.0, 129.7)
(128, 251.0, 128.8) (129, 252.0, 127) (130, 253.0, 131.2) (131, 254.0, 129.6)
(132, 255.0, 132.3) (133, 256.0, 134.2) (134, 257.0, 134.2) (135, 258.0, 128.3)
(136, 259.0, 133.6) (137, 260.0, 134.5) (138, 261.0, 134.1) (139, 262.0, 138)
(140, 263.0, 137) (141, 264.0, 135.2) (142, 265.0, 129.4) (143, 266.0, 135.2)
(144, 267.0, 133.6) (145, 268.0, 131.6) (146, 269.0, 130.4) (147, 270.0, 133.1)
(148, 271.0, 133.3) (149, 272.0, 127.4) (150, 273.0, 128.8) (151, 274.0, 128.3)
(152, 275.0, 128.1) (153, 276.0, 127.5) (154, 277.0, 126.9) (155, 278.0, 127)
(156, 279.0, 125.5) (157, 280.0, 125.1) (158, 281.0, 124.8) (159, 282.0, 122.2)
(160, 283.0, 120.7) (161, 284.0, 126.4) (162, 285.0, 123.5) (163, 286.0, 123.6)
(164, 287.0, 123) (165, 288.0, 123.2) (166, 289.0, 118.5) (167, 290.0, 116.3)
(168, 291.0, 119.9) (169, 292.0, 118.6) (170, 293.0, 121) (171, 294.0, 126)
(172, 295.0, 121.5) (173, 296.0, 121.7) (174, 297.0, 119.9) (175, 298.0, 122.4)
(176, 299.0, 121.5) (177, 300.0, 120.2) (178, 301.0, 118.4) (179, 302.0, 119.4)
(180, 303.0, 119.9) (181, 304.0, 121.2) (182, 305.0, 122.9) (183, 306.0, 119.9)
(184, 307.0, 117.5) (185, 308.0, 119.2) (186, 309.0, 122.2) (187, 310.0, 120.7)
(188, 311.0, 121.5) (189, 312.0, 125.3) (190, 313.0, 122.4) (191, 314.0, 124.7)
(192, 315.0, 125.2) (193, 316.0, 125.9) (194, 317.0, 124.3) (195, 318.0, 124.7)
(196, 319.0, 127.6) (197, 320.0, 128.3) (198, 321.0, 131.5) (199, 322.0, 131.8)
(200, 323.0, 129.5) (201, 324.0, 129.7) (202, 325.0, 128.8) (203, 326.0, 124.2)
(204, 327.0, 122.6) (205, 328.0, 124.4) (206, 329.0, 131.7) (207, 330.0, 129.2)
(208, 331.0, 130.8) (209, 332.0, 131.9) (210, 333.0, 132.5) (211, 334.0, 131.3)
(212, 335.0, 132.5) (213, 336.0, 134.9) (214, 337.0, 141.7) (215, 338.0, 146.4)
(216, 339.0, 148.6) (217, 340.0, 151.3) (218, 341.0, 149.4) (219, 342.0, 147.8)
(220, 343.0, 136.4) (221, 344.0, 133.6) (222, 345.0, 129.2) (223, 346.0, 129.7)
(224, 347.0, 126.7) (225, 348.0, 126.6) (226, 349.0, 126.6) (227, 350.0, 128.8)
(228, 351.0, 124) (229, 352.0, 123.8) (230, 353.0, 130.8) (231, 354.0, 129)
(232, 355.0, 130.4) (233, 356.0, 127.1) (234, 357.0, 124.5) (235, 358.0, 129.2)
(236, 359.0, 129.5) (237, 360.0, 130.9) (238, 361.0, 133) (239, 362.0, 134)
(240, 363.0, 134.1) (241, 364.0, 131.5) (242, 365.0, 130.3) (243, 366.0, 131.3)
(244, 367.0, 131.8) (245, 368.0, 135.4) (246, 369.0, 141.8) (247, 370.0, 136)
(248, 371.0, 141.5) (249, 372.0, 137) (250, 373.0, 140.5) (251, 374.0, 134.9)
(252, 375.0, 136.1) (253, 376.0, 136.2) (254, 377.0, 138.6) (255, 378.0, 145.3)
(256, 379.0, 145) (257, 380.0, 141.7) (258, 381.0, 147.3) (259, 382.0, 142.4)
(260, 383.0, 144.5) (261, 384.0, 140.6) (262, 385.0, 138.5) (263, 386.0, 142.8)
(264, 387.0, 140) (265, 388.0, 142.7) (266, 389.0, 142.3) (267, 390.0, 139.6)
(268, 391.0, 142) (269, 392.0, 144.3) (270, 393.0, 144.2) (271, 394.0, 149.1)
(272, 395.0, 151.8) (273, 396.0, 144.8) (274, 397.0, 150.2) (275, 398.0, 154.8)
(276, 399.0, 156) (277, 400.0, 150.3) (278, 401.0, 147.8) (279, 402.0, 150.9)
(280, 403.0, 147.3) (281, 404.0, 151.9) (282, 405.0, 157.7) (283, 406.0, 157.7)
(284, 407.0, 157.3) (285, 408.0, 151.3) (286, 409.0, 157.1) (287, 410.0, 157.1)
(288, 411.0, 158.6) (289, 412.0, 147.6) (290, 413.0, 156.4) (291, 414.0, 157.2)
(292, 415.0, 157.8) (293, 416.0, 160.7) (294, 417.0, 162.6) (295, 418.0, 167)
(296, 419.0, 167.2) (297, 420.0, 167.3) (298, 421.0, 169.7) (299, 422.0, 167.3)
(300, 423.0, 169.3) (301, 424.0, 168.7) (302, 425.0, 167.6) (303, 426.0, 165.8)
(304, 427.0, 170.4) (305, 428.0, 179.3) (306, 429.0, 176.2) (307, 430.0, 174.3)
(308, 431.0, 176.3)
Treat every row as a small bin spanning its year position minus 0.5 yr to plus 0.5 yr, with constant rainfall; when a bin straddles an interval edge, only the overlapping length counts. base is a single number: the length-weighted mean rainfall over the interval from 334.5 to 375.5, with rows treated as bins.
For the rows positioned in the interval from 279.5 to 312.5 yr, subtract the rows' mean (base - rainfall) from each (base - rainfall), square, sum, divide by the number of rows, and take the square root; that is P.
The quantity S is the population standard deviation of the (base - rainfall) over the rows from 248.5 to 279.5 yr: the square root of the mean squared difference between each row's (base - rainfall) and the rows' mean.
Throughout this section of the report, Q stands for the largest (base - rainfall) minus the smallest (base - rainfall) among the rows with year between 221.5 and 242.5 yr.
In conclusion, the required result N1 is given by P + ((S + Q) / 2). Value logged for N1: 9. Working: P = 2.4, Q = 9.2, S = 3.3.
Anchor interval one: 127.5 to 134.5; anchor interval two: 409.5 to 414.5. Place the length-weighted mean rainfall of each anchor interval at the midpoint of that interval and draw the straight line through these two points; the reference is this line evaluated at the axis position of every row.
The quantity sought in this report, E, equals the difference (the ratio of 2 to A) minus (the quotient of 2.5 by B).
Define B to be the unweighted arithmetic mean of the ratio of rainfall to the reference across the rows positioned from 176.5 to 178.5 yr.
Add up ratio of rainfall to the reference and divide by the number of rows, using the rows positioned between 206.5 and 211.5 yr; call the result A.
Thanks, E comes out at -0.62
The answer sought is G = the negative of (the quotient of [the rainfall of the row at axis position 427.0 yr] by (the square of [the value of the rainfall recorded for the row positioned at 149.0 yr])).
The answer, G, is -0.0131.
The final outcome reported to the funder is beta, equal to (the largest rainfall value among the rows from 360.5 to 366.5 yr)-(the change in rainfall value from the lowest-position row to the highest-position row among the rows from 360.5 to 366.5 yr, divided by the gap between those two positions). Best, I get 134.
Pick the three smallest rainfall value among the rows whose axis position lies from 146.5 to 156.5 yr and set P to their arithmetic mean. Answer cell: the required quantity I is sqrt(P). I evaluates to 10.6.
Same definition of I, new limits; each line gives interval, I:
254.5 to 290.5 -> 10.9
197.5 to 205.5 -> 11.1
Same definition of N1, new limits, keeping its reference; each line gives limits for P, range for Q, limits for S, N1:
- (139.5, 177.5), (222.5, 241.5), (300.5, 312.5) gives 9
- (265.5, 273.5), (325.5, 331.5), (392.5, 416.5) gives 9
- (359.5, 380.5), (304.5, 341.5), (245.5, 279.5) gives 23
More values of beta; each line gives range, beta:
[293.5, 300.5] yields 127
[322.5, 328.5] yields 131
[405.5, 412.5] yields 160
